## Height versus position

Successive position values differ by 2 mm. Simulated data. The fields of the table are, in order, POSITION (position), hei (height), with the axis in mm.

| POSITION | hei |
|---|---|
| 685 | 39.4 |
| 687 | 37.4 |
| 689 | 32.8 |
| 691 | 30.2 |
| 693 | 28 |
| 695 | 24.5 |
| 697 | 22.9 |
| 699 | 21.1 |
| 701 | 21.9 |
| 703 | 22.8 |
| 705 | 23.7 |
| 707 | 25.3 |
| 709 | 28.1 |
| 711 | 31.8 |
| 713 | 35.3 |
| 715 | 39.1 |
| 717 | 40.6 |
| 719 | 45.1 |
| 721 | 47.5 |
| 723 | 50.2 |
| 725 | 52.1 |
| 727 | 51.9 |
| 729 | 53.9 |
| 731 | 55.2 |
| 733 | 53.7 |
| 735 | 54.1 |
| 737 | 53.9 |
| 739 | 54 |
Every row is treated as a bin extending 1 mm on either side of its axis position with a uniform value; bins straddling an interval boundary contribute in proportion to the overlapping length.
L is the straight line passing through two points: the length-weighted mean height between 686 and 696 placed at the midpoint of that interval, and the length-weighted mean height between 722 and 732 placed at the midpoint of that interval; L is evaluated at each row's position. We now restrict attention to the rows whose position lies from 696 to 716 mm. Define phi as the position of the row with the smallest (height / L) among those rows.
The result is 699 mm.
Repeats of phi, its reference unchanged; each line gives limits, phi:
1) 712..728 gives 713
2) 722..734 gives 733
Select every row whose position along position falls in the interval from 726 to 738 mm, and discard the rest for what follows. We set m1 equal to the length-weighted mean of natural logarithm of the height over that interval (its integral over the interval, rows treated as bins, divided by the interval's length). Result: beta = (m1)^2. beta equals 15.9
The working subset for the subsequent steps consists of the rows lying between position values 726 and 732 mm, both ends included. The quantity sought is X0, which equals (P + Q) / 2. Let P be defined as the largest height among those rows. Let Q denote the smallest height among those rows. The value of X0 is 54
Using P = 55.2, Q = 51.9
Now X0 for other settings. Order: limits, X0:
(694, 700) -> 23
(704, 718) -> 32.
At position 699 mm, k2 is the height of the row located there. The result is 21.1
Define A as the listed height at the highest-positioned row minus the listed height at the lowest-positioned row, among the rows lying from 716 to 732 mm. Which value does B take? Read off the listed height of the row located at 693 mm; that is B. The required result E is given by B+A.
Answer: 43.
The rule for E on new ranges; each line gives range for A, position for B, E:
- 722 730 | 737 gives 58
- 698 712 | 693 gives 39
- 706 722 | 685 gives 62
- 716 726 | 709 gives 40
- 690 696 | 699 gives 15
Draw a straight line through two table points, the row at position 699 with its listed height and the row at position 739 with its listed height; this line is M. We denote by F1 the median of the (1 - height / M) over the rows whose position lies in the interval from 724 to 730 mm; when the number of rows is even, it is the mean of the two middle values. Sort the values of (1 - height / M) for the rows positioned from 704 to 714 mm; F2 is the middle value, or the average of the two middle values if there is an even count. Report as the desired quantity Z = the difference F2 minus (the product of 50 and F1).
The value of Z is 8.9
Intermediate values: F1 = -0.18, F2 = 0.04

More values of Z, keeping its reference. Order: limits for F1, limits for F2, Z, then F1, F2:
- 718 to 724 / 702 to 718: 10.6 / -0.21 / 0.01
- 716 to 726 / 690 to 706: 10.5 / -0.21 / -0.09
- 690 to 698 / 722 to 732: 27.5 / -0.55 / -0.18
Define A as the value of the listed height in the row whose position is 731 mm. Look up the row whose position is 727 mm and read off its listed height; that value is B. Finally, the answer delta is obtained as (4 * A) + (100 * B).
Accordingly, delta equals 5411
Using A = 55.2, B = 51.9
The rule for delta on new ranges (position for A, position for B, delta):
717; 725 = 5372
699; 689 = 3364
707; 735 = 5511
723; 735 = 5611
